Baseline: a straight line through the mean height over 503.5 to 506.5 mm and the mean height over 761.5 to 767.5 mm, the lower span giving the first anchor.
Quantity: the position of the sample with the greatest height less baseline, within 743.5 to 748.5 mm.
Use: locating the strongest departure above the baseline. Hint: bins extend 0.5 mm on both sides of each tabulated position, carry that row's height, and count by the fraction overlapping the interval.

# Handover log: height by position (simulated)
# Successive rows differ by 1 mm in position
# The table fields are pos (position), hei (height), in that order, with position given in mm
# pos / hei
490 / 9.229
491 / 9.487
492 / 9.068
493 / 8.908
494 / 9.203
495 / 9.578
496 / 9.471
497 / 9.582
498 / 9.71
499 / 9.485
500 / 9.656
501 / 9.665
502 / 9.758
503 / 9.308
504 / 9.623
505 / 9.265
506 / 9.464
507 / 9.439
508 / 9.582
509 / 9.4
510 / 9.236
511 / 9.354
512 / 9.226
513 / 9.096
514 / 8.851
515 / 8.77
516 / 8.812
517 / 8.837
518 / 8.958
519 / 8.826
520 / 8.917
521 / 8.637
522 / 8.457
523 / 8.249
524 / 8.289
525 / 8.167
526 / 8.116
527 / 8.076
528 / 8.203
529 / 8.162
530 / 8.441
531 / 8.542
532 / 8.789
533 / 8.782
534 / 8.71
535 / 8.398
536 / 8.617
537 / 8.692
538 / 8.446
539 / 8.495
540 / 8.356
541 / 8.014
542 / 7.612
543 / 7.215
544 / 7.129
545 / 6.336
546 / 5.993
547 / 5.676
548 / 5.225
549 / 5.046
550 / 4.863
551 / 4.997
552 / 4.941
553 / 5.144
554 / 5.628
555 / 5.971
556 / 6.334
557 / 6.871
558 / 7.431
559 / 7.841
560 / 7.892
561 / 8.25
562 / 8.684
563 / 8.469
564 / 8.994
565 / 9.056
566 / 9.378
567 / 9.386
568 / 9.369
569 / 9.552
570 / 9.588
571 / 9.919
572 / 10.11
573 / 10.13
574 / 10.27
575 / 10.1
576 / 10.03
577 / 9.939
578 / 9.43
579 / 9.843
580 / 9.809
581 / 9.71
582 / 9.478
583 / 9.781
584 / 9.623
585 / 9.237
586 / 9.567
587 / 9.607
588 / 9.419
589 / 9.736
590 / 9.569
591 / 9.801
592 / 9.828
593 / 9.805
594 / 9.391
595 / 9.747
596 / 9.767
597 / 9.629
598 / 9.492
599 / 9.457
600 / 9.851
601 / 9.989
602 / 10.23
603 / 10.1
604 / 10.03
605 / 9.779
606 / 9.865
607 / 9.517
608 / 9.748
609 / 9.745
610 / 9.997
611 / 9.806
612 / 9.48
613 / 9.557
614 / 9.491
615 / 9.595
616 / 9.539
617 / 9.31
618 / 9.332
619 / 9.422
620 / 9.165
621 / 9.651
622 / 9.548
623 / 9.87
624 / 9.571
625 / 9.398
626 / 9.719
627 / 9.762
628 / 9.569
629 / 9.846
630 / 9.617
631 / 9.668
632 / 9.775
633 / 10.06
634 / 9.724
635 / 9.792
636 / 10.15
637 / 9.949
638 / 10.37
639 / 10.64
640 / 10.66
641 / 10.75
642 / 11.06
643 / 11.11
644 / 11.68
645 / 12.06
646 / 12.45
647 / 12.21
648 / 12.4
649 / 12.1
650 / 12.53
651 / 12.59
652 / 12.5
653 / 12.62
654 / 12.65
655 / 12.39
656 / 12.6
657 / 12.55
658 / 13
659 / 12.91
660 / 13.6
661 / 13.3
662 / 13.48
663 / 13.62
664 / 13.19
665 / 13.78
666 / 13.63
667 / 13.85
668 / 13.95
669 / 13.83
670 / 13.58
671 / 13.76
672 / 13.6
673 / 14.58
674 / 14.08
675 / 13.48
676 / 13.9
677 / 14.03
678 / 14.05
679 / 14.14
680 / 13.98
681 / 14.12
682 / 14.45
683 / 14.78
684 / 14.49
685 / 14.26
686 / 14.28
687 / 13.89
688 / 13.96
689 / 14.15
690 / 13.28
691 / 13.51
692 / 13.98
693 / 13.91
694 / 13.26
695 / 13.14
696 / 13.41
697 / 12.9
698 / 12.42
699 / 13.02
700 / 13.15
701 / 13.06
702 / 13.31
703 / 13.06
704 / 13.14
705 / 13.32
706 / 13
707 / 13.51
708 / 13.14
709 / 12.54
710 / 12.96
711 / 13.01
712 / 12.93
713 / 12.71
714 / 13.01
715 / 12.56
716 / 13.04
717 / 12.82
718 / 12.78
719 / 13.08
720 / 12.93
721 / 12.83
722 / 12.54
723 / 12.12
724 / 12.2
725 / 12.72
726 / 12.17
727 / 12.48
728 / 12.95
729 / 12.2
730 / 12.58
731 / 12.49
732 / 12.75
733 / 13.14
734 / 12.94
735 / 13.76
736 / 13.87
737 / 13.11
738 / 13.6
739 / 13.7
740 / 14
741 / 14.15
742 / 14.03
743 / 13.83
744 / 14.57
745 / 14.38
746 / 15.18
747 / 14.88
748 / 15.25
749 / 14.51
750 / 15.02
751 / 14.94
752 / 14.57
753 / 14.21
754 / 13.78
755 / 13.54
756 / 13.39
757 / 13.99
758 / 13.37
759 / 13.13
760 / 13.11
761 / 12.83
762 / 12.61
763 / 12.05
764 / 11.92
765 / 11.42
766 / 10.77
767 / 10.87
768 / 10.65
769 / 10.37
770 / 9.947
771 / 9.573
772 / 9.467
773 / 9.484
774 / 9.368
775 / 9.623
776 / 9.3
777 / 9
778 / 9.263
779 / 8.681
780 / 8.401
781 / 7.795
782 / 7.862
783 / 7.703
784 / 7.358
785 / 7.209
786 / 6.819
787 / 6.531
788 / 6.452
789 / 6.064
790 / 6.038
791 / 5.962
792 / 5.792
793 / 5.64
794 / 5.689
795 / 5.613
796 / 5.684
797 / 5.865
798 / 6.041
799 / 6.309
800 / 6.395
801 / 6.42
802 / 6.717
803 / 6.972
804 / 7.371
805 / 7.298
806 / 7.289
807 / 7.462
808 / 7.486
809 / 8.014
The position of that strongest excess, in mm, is 748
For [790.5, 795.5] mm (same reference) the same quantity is 791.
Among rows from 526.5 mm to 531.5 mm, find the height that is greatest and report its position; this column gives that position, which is 531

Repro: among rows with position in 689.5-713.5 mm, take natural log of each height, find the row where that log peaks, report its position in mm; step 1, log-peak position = 692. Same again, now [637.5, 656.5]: 654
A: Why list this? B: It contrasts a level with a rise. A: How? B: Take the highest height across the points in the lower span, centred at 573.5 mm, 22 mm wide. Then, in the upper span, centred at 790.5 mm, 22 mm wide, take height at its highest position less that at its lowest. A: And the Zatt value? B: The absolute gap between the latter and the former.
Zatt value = 12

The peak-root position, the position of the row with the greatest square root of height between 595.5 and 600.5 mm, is 600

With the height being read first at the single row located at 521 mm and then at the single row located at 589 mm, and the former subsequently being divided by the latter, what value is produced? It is 0.89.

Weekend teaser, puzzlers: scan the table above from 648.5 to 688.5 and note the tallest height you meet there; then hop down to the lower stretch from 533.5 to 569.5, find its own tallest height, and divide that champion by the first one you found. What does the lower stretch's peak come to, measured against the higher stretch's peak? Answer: 0.65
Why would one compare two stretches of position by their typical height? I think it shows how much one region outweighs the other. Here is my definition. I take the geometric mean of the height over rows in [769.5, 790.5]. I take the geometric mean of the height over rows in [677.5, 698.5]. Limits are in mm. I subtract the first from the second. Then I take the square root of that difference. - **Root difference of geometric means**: 2.4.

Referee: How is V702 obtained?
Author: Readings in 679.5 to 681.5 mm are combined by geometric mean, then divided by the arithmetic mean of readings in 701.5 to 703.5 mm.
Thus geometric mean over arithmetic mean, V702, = 1.1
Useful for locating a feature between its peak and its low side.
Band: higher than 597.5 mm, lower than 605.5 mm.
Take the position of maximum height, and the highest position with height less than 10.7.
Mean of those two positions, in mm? 603.5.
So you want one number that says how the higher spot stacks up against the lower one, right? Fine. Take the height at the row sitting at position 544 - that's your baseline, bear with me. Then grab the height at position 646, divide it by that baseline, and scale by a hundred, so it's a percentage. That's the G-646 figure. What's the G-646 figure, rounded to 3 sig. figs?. 175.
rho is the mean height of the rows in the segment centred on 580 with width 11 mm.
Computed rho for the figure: 9.7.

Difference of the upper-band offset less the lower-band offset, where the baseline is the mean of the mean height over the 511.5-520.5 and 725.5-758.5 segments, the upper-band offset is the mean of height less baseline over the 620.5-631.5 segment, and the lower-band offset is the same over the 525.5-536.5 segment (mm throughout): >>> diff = 1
